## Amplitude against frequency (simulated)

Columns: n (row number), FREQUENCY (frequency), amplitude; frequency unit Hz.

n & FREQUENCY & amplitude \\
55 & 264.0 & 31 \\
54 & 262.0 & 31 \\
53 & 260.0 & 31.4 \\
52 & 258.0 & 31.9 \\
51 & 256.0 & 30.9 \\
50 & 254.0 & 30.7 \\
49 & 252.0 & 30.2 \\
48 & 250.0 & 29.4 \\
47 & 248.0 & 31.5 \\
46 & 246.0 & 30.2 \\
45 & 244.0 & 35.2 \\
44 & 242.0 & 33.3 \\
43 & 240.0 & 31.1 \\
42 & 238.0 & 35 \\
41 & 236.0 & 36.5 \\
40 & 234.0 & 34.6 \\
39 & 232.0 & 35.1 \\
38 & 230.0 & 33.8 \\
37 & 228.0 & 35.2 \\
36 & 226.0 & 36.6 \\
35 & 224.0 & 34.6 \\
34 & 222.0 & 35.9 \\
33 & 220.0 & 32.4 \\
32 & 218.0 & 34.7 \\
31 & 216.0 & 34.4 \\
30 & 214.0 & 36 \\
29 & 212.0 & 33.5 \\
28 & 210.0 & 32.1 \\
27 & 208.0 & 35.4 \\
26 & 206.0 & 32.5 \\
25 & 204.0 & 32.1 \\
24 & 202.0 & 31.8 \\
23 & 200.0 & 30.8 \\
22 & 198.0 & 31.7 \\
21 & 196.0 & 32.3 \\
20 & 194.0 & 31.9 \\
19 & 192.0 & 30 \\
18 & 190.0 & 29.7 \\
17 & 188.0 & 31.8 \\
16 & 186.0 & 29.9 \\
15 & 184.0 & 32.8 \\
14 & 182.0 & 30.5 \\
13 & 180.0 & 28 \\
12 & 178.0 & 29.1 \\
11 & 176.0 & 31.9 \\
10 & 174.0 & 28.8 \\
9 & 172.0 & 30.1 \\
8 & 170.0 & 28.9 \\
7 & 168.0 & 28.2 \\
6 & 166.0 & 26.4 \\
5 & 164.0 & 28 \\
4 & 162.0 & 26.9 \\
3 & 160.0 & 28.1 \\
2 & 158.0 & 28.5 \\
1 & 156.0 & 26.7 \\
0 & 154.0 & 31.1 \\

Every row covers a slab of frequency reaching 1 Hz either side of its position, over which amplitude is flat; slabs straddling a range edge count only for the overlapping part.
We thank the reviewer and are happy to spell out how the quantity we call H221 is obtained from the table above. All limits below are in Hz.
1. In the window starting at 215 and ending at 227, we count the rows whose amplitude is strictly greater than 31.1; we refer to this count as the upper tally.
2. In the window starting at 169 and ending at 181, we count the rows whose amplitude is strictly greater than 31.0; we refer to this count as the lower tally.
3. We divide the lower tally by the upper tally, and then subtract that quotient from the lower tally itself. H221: 0.8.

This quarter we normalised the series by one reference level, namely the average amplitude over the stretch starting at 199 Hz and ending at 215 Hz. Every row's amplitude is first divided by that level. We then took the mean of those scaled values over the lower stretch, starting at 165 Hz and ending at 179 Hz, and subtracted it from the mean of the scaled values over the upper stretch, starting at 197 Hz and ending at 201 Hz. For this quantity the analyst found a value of 0.066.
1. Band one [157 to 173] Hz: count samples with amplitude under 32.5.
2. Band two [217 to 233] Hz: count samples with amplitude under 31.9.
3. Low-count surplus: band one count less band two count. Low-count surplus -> 8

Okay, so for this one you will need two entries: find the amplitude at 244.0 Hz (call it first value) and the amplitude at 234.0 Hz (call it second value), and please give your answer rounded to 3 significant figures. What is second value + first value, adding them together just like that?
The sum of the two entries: 69.8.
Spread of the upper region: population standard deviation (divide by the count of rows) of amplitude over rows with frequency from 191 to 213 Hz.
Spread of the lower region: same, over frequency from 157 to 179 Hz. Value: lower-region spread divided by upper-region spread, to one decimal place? 1.1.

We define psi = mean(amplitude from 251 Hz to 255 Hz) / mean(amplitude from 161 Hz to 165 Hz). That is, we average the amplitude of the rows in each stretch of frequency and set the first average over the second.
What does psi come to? 1.11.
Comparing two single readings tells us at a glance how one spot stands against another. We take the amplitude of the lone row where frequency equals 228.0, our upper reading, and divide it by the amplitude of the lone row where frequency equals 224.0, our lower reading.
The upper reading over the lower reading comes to 1.02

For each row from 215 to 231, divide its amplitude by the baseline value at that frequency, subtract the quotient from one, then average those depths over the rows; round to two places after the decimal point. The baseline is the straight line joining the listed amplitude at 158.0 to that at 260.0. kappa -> -0.14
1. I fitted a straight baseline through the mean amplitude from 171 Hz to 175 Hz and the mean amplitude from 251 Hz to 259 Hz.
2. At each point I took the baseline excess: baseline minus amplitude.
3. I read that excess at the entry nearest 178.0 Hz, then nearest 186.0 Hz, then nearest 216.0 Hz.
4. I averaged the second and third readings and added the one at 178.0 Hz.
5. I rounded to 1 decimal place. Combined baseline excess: -1.8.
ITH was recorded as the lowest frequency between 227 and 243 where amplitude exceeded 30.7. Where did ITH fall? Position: 228.0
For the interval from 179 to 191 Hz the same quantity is 184.0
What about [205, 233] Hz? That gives 206.0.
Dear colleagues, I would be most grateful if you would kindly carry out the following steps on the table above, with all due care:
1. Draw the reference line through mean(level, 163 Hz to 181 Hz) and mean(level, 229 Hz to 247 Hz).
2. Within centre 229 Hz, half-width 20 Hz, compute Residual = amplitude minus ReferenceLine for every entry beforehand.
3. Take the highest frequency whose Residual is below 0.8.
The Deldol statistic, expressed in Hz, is 248.0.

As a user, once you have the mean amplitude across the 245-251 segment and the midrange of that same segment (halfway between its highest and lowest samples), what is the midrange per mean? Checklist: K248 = 1.00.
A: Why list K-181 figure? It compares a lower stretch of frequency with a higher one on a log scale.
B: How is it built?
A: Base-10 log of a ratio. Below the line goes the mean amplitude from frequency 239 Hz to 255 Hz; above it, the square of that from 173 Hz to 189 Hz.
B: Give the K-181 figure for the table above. 1.467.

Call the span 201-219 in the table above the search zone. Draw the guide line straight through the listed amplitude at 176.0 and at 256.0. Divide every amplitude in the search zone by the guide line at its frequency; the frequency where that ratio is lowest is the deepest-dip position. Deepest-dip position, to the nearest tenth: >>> 202.0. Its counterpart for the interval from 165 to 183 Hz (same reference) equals 166.0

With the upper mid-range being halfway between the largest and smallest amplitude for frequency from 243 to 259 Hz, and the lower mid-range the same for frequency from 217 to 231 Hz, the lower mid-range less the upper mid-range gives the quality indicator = 2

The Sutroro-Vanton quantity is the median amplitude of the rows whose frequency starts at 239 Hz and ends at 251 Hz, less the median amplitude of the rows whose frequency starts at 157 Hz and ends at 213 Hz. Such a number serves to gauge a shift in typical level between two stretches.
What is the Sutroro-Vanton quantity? 1.0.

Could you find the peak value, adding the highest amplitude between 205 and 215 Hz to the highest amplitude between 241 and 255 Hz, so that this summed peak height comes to 71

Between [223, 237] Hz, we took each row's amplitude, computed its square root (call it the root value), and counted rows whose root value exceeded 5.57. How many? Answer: 7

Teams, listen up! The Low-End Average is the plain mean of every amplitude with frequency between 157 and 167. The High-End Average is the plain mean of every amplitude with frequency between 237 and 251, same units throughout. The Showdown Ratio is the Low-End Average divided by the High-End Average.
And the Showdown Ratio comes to 0.86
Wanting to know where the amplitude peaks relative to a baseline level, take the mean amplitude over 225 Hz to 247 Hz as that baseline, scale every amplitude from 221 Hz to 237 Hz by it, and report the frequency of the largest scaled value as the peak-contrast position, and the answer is 226.0 Hz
